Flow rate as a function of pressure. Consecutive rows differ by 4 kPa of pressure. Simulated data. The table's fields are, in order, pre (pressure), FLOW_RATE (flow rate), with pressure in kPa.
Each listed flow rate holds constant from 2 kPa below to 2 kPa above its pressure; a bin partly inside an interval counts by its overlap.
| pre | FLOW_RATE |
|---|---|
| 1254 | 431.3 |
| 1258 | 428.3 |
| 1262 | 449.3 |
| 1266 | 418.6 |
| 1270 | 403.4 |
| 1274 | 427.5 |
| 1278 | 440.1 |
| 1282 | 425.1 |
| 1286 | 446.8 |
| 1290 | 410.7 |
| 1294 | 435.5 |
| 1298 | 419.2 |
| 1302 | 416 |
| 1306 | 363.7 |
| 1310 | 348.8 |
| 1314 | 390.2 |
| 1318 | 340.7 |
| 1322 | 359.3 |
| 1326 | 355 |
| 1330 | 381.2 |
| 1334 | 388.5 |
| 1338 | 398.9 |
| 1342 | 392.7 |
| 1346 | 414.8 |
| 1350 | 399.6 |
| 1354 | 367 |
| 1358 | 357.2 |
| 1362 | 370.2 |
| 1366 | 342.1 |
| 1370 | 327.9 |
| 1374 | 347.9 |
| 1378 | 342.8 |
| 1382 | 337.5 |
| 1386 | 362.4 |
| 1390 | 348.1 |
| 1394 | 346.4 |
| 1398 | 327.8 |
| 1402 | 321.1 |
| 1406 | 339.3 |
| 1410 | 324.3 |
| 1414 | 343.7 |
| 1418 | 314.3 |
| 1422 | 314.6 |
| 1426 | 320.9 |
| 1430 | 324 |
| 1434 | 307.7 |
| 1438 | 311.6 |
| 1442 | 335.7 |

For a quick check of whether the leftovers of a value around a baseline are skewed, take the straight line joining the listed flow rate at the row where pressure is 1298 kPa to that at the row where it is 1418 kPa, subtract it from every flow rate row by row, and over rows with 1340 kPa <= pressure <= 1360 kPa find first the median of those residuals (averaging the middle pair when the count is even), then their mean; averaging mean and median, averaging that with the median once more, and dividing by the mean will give 0.97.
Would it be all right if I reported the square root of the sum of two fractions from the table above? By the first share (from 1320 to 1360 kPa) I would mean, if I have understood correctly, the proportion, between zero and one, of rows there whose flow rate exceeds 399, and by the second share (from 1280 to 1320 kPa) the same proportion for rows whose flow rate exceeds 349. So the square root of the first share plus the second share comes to 1.00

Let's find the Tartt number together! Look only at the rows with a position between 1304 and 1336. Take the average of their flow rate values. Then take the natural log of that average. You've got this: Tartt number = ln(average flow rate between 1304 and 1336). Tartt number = 5.90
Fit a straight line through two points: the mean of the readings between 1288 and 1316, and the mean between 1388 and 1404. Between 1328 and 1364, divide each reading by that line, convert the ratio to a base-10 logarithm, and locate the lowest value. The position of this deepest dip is 1358 kPa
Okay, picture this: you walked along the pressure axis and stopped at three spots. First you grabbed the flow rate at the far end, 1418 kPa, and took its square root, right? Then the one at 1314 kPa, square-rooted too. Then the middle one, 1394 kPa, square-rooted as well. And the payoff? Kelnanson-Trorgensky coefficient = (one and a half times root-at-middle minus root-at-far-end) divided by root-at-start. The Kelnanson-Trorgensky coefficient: 0.52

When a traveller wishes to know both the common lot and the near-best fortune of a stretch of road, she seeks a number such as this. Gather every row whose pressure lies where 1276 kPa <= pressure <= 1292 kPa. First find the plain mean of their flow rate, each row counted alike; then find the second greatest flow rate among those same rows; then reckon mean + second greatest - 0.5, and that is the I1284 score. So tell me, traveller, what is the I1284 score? 870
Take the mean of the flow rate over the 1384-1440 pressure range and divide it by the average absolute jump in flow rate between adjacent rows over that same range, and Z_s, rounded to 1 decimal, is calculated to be 27.9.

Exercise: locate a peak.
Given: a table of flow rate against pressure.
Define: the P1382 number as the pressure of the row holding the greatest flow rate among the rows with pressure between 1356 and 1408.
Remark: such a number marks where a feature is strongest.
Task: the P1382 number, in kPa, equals 1362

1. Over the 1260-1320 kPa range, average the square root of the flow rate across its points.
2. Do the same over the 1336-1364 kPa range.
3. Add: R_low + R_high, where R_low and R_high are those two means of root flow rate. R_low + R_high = 39.8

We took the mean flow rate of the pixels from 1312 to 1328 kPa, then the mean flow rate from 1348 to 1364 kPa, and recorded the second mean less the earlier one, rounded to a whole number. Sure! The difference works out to 12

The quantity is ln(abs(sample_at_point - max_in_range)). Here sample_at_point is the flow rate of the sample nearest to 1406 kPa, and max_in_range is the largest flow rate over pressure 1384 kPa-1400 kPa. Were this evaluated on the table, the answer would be 3.1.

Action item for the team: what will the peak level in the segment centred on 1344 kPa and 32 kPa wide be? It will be 414.8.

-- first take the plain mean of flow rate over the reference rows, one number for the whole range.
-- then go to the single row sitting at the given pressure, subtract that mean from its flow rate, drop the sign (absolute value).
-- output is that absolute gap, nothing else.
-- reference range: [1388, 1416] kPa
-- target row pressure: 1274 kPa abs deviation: 92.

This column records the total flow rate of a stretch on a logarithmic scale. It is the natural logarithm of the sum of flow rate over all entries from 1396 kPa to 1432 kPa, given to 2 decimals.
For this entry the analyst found 7.98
